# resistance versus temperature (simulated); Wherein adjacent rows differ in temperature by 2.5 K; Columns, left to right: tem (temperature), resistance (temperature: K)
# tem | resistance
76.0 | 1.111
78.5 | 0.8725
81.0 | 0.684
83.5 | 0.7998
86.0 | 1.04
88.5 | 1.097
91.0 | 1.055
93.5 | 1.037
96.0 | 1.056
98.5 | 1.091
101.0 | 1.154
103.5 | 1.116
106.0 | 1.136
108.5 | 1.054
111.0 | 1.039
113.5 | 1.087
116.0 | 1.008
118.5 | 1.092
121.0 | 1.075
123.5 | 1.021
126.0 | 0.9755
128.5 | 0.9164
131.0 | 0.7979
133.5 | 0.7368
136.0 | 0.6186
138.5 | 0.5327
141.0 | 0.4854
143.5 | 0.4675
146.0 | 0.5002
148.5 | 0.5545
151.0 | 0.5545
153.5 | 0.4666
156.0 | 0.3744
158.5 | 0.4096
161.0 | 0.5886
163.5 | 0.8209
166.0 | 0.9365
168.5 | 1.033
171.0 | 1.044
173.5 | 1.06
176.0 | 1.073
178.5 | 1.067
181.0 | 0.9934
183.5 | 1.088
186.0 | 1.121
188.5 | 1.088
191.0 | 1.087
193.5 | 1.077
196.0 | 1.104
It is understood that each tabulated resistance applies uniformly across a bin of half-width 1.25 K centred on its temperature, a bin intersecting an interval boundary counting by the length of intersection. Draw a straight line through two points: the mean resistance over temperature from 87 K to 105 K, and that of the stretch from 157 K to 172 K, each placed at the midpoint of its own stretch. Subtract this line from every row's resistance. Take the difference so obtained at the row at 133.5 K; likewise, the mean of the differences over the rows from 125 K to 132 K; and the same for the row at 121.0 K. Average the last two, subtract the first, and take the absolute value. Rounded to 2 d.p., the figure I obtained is 0.21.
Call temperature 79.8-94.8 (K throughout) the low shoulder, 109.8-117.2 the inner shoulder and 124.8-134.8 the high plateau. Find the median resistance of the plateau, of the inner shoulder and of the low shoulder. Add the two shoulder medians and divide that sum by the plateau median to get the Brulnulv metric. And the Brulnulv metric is 2.42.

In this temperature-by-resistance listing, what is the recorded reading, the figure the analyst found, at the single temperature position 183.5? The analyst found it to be 1.088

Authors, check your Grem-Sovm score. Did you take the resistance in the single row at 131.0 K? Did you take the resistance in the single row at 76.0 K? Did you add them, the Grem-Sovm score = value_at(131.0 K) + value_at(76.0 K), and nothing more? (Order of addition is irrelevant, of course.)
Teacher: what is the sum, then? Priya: 1.9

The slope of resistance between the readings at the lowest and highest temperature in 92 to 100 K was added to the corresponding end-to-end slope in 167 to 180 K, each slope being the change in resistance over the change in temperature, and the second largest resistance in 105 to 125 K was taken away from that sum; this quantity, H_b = -1.08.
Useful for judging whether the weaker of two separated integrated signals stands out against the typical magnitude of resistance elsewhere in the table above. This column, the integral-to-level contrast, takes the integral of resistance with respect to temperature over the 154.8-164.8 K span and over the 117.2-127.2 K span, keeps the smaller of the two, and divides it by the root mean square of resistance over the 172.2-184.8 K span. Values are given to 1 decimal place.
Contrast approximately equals 5.2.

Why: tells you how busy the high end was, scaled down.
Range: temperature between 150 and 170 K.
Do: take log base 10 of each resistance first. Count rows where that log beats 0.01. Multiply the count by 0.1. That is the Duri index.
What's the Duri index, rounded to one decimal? 0.1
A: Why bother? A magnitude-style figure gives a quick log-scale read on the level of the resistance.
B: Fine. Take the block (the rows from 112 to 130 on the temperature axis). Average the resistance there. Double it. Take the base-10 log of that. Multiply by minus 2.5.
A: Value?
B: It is -0.78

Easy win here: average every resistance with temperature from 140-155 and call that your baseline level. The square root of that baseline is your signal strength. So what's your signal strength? 0.71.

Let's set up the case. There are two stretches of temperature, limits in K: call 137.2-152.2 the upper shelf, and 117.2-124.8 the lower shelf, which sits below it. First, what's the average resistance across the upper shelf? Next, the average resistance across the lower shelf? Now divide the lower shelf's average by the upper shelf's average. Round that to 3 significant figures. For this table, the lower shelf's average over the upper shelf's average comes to 2.06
